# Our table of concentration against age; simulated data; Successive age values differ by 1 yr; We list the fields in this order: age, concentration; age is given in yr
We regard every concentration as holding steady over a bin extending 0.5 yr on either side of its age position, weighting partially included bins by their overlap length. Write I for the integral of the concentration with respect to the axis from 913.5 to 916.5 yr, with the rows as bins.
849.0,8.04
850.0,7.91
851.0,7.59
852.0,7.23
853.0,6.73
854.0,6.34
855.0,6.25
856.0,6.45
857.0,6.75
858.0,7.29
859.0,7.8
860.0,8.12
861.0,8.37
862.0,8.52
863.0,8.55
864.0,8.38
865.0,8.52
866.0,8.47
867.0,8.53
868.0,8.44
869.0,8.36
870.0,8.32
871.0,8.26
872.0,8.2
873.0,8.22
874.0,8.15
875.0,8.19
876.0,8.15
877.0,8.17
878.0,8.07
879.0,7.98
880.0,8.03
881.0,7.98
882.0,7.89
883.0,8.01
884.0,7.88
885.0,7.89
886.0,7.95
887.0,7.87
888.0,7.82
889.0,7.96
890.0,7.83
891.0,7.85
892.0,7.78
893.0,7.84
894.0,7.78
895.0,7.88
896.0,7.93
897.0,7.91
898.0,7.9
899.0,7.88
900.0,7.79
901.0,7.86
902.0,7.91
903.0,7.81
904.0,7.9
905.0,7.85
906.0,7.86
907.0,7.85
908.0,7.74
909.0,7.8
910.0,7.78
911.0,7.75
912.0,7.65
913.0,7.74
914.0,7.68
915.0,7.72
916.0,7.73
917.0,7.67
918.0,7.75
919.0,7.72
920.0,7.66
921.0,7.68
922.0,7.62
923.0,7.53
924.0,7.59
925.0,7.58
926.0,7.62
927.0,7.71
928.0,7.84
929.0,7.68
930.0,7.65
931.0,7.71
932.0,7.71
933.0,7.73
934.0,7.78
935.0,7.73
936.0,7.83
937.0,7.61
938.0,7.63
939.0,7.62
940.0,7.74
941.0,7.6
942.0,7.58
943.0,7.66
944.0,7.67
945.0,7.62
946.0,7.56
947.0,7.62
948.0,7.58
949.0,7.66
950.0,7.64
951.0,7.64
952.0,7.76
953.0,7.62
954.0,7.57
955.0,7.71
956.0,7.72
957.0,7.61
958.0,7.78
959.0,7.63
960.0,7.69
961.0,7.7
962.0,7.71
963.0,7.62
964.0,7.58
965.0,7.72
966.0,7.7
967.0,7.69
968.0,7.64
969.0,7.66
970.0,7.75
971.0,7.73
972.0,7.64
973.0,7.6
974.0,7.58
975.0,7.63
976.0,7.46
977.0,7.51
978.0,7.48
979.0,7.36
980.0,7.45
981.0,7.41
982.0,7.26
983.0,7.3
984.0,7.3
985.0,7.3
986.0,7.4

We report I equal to 23.1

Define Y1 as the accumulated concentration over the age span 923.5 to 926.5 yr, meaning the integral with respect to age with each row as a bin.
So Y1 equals 22.8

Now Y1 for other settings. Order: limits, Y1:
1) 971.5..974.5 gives 22.8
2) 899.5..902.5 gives 23.6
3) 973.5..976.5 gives 22.7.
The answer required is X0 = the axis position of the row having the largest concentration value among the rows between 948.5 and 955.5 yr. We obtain 952.0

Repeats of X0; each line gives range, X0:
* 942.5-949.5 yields 944.0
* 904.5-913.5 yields 906.0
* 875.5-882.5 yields 877.0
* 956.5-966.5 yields 958.0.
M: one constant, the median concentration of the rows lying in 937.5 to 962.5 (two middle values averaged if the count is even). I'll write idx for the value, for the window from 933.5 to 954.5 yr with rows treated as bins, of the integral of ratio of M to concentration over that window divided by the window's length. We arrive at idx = 1.00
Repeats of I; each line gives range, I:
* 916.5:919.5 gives 23.1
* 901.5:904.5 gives 23.6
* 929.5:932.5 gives 23.1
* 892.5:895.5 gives 23.5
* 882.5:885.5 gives 23.8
